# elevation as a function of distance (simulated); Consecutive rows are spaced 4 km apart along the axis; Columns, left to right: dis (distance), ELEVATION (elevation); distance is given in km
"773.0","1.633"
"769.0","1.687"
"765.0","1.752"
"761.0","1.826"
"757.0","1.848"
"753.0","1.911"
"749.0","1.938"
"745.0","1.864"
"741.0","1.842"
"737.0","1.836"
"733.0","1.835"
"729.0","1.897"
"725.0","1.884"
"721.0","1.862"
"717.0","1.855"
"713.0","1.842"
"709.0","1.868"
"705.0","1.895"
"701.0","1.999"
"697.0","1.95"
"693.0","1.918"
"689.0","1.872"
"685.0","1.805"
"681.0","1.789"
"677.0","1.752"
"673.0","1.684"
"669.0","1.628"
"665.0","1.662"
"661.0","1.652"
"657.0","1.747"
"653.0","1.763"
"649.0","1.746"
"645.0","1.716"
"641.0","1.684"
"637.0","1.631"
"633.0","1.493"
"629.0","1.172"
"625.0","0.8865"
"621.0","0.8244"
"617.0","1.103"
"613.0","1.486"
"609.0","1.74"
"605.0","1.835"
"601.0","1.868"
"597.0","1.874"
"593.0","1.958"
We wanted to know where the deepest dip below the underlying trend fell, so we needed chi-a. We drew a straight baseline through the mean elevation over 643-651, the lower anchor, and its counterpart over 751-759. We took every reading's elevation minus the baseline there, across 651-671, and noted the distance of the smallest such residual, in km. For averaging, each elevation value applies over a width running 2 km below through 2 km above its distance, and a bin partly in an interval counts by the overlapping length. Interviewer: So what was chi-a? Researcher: 669.0 km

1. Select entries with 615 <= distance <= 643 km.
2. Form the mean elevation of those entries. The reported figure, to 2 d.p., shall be 1.26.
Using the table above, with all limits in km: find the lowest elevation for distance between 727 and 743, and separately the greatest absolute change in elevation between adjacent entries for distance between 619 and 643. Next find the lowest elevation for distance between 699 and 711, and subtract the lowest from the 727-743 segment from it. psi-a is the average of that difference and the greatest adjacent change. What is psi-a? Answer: 0.18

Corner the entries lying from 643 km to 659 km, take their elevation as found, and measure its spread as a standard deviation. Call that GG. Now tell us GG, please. 0.02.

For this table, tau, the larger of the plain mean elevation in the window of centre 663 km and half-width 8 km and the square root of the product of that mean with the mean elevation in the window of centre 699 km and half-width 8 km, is 1.80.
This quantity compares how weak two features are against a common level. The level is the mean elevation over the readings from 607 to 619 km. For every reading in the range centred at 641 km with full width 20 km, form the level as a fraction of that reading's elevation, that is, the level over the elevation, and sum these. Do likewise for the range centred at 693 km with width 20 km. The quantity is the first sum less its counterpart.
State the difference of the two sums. 0.59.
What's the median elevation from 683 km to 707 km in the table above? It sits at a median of 1.91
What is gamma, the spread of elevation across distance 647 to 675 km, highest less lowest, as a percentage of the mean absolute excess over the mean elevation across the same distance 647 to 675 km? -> 289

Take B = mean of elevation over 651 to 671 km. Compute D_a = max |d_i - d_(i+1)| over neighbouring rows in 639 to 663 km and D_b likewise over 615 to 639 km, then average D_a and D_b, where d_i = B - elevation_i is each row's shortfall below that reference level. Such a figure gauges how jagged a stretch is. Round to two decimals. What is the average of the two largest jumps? 0.21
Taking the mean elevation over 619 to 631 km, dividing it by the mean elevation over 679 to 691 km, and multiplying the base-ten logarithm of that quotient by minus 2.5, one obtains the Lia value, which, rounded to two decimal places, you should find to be 0.69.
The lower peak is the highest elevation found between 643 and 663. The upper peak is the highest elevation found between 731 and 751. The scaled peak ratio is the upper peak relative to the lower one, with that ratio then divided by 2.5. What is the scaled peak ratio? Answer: 0.440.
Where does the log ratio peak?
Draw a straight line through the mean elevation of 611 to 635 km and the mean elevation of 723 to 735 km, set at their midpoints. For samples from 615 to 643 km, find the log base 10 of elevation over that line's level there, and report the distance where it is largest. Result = 641.0 km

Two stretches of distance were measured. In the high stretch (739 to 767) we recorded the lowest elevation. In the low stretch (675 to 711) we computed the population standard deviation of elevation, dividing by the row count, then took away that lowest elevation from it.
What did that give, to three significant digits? -1.68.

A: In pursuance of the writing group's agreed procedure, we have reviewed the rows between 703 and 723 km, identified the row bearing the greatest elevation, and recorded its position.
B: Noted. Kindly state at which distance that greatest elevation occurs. 705.0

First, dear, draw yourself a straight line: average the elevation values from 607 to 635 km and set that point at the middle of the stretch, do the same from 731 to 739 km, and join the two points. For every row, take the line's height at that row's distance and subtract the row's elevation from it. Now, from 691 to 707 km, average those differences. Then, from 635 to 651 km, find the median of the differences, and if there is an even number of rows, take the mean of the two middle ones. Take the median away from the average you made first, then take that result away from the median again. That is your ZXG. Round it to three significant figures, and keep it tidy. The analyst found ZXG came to -0.392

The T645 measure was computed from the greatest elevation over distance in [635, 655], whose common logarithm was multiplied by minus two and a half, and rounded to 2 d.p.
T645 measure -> -0.62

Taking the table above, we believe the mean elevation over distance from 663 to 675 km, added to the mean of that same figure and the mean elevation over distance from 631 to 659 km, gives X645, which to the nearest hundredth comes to 3.33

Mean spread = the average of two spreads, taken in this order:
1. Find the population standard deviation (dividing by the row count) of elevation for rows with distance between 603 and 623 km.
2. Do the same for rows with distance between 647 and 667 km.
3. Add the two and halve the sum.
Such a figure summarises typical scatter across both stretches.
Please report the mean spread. 0.21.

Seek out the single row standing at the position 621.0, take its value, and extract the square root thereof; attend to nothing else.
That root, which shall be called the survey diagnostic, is 0.91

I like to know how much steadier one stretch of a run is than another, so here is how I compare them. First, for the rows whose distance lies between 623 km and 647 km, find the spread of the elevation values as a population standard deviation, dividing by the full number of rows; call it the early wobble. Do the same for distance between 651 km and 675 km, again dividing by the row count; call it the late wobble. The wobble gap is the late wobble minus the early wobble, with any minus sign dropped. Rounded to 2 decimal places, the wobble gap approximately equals 0.25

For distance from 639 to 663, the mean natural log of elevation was 0.54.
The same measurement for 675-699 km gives 0.61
